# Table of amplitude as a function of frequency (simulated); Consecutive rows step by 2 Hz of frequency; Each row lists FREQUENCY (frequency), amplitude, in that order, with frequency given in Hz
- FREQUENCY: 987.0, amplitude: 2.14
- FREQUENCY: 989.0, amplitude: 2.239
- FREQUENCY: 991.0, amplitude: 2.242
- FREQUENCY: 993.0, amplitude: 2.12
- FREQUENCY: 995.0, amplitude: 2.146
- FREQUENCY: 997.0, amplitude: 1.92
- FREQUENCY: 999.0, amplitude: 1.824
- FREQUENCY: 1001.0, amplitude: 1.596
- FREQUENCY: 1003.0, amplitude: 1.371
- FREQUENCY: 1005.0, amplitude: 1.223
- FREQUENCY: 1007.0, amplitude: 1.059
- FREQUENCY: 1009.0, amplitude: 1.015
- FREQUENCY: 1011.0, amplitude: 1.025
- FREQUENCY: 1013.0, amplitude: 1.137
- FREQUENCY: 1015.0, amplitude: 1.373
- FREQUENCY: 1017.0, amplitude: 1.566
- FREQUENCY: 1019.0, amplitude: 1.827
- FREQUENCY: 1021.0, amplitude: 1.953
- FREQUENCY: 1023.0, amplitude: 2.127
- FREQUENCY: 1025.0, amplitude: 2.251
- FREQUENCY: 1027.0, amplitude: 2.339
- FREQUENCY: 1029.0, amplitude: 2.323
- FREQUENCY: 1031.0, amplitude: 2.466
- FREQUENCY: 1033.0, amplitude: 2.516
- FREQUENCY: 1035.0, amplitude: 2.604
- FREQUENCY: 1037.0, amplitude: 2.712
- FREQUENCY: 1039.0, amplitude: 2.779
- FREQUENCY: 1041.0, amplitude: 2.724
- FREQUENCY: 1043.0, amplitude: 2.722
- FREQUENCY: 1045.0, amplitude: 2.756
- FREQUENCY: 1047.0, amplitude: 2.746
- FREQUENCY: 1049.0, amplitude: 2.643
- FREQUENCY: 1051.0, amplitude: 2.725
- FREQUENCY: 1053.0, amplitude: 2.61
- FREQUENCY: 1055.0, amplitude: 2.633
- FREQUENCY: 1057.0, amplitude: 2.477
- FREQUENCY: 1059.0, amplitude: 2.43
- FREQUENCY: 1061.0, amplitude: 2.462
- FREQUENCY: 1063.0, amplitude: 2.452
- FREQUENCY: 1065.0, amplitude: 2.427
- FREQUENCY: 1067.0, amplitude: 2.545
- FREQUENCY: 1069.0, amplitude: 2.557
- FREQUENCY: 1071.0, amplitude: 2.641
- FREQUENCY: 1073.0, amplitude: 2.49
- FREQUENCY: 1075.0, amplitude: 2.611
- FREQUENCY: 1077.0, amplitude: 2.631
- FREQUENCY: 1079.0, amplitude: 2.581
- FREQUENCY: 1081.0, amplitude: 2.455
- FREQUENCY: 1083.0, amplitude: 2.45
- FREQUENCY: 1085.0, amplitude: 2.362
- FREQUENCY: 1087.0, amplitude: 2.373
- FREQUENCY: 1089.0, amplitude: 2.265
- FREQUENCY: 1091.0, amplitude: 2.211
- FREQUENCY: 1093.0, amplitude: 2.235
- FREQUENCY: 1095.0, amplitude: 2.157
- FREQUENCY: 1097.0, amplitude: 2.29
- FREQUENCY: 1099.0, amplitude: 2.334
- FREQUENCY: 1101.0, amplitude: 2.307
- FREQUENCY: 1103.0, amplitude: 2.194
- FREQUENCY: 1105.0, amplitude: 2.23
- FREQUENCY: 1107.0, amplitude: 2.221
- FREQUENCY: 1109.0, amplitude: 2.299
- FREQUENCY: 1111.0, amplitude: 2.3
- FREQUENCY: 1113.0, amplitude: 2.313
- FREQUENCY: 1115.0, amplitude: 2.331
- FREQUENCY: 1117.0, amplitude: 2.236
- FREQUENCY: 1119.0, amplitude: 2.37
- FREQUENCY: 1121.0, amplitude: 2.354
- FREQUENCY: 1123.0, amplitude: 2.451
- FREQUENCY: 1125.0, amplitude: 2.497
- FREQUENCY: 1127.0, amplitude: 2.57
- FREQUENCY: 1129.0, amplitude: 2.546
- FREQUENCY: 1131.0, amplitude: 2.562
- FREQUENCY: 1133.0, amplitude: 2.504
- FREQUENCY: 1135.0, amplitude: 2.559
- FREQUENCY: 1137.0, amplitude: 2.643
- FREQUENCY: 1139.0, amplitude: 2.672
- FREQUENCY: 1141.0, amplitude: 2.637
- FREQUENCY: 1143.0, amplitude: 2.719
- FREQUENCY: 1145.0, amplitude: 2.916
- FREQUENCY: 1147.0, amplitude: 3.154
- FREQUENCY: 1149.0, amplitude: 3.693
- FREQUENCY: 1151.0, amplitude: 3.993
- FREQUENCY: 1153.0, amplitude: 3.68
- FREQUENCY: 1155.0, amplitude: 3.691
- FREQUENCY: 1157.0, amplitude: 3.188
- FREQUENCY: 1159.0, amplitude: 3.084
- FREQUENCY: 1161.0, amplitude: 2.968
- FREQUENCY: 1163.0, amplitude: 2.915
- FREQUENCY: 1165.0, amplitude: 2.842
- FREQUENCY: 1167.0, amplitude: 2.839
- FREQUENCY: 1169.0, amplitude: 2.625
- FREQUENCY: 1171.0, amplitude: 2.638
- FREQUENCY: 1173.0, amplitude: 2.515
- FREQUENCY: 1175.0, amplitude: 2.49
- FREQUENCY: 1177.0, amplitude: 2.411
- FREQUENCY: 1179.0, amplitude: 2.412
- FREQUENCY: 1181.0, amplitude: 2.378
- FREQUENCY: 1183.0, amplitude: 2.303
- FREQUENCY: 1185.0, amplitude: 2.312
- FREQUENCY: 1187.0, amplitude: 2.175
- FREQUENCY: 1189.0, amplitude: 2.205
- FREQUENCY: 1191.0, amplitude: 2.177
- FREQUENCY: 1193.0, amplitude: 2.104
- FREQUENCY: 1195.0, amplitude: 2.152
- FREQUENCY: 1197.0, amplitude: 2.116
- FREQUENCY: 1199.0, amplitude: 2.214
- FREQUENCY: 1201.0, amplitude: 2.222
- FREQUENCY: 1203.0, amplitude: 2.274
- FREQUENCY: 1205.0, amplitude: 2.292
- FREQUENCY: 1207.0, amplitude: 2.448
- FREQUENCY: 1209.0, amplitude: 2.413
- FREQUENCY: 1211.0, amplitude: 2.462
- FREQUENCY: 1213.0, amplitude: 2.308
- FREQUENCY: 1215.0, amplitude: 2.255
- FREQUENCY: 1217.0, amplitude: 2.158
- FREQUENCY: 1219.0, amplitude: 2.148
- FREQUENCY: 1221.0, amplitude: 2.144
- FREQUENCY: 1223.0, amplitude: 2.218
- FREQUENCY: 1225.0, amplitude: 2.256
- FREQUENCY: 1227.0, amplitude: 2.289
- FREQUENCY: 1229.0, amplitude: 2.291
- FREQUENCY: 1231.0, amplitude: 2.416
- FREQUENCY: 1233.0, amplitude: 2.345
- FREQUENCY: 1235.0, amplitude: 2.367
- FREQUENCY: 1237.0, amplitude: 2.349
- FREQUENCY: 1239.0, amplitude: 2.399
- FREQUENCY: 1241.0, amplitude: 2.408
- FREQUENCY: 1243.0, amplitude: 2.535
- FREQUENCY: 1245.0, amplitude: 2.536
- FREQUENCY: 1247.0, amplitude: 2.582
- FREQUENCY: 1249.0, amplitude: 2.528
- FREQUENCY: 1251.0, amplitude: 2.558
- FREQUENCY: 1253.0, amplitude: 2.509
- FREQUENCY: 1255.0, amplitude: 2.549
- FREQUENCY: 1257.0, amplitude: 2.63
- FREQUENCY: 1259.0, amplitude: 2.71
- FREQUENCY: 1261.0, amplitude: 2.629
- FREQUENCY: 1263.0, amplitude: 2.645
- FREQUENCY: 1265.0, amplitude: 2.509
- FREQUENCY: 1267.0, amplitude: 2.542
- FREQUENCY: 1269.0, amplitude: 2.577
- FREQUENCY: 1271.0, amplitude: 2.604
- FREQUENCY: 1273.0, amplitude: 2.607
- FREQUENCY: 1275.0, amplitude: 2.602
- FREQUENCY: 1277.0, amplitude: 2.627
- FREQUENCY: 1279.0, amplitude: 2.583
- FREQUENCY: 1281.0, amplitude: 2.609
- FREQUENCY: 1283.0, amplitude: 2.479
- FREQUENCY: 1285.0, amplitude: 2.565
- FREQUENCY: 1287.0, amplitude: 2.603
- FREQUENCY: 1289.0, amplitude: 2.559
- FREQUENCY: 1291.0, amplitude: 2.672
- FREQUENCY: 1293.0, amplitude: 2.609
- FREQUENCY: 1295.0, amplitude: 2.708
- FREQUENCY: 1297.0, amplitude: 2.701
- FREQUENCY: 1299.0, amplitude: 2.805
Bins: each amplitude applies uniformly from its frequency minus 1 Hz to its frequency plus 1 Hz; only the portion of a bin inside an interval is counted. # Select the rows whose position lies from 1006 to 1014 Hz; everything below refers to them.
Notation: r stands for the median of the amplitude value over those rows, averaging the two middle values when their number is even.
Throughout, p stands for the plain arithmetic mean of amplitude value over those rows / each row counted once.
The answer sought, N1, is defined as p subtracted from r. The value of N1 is -0.017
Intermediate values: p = 1.06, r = 1.0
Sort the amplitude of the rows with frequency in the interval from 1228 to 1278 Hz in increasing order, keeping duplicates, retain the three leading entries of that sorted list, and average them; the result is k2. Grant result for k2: 2.33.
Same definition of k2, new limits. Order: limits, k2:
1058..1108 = 2.19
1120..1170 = 2.43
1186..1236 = 2.12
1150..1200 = 2.12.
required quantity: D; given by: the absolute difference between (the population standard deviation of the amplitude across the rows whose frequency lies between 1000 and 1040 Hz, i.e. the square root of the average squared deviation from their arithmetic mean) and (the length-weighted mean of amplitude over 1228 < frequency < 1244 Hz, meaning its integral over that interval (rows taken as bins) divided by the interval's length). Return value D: 1.79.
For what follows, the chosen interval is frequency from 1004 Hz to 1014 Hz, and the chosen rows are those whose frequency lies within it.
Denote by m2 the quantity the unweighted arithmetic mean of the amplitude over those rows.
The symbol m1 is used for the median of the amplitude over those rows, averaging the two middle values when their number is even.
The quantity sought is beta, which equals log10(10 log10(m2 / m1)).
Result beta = -0.9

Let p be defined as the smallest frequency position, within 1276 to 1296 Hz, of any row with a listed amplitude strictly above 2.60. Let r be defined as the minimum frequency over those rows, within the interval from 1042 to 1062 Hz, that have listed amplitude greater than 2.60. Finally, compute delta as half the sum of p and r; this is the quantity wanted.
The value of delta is 1160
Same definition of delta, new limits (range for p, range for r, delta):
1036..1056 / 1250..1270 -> 1147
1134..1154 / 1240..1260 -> 1197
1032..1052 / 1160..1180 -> 1098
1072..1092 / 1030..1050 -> 1055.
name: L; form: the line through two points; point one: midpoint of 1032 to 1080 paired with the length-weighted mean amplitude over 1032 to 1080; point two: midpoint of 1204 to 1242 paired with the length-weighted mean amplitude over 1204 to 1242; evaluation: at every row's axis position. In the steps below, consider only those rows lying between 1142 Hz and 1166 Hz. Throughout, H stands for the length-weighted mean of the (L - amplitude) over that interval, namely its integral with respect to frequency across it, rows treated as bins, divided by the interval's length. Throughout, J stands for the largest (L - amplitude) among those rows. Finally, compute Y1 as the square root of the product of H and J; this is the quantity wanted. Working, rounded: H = -0.80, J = -0.27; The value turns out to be 0.5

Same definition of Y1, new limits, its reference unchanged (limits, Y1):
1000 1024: 1.4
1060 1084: 0.1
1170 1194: 0.1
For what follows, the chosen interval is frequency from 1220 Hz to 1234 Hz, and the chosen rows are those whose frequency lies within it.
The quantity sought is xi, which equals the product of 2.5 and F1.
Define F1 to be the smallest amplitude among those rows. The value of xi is 5.36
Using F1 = 2.144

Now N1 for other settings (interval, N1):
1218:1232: 0.004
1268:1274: 0.008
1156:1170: -0.008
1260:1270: -0.003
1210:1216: -0.034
